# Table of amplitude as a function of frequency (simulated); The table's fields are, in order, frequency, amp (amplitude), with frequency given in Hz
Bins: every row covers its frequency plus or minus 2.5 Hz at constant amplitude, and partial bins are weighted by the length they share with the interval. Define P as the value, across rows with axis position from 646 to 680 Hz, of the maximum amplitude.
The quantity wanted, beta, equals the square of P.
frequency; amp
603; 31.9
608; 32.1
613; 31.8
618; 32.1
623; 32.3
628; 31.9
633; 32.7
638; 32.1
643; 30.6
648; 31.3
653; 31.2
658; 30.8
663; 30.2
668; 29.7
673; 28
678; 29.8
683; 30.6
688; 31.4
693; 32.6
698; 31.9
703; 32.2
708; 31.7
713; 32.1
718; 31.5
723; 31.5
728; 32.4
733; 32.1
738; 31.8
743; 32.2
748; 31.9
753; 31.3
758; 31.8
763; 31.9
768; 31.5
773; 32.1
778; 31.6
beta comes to 980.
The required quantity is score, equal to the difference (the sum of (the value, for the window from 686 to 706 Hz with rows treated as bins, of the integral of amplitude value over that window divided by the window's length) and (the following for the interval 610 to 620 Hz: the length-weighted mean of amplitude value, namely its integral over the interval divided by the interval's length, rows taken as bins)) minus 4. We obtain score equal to 59.98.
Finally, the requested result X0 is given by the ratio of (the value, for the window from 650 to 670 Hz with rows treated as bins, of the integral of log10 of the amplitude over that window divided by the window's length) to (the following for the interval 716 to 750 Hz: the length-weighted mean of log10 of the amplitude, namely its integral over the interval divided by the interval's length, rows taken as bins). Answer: 0.99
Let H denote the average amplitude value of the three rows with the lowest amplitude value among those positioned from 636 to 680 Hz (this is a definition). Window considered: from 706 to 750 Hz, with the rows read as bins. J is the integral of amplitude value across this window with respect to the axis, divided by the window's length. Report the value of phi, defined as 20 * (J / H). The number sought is 21.9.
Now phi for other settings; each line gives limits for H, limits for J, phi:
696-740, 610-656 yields 20.1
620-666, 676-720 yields 20.7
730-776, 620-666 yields 19.9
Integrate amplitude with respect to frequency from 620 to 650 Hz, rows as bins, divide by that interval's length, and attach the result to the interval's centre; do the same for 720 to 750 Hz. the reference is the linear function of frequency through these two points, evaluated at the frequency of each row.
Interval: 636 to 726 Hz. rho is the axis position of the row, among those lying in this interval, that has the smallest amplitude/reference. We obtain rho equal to 673 Hz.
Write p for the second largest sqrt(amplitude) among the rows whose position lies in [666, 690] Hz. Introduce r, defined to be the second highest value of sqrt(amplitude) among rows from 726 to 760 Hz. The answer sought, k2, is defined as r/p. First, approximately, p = 5.53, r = 5.675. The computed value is 1.03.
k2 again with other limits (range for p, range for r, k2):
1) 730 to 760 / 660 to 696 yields 0.99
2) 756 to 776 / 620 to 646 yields 1.01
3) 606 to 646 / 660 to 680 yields 0.96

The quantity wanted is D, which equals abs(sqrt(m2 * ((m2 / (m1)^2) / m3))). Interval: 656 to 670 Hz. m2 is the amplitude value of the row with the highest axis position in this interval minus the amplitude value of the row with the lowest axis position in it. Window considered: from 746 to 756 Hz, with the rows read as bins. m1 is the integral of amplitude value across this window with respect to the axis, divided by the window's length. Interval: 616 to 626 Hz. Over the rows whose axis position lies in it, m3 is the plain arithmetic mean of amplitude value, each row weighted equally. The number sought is 0.006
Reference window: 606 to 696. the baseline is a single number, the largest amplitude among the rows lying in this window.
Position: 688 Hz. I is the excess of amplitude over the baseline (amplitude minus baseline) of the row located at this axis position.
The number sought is -1.30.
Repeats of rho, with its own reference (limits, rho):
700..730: 723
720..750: 723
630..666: 663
